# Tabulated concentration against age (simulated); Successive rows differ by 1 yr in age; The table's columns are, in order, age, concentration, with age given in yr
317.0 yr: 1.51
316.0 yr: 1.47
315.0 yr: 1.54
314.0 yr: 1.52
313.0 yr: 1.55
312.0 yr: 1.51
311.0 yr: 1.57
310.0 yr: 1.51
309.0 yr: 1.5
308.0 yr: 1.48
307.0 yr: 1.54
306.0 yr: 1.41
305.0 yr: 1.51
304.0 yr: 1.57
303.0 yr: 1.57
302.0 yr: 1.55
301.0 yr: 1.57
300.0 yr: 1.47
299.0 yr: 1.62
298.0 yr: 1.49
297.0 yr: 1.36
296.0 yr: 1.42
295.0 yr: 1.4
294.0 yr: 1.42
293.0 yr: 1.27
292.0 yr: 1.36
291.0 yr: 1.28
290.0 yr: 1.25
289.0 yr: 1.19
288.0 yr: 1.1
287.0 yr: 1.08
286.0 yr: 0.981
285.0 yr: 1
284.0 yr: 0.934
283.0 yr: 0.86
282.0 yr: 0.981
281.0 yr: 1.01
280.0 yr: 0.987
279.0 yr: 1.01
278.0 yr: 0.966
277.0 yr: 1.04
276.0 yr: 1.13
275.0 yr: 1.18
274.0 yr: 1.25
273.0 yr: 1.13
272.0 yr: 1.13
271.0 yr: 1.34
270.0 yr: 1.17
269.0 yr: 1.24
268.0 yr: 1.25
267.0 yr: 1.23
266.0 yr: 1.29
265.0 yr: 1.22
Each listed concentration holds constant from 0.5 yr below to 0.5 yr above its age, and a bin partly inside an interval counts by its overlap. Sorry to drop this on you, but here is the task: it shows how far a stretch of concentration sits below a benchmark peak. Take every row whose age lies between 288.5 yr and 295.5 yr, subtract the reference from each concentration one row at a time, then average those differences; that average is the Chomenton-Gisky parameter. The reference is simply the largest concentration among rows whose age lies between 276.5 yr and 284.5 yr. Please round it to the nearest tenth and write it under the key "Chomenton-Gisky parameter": 0.3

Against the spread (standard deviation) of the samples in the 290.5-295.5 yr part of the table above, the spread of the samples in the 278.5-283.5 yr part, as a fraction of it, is 0.92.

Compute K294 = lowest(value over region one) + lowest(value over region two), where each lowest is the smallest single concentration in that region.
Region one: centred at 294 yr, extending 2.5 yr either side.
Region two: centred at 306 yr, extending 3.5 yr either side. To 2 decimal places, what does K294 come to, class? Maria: 2.68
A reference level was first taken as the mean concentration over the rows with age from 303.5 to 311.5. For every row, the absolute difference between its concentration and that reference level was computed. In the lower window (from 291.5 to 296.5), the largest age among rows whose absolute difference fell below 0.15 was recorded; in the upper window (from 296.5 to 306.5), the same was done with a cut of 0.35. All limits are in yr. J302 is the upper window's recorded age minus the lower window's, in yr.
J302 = 10 yr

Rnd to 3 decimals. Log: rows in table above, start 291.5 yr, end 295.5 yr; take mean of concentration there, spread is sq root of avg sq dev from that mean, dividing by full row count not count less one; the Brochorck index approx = 0.058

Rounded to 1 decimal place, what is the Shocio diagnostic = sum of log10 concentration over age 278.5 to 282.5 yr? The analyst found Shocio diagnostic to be 0.0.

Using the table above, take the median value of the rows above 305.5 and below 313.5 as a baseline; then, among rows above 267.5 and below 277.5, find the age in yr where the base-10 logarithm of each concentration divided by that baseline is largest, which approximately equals 271.0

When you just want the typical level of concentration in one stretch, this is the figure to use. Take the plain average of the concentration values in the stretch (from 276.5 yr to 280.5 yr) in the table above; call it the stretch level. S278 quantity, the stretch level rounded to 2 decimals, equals 1.00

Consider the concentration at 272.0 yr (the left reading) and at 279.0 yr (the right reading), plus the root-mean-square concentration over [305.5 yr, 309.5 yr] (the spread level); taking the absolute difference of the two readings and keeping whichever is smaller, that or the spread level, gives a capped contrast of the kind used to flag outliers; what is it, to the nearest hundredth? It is 0.12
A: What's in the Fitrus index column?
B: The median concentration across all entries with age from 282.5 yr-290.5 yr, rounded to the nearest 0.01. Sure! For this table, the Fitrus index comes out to 1.04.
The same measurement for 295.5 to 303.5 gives 1.52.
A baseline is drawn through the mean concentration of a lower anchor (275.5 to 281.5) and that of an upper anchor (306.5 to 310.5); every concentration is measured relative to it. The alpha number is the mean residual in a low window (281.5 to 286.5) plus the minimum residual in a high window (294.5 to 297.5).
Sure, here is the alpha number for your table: -0.12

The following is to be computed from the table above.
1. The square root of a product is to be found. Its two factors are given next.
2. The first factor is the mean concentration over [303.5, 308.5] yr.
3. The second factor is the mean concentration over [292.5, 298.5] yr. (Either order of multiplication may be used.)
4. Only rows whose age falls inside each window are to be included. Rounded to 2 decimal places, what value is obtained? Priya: 1.45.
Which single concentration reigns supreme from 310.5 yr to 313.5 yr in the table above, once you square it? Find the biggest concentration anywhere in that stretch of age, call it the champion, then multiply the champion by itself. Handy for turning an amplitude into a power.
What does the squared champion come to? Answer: 2.5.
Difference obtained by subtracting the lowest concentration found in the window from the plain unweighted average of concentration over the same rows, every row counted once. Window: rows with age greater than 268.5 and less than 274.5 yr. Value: 0.080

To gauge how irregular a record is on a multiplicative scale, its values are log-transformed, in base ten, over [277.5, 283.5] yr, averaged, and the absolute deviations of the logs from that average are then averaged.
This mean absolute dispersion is 0.017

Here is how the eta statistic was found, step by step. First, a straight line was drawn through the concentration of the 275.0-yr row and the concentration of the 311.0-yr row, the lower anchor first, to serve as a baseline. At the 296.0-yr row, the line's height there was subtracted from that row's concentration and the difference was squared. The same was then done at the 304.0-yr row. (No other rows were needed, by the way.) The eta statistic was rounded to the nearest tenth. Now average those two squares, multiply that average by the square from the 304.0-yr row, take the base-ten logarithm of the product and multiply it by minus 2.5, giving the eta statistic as 11.9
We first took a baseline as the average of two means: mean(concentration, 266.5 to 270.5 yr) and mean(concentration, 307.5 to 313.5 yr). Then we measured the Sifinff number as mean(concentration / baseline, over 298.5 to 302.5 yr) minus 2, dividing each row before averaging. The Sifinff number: -0.87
